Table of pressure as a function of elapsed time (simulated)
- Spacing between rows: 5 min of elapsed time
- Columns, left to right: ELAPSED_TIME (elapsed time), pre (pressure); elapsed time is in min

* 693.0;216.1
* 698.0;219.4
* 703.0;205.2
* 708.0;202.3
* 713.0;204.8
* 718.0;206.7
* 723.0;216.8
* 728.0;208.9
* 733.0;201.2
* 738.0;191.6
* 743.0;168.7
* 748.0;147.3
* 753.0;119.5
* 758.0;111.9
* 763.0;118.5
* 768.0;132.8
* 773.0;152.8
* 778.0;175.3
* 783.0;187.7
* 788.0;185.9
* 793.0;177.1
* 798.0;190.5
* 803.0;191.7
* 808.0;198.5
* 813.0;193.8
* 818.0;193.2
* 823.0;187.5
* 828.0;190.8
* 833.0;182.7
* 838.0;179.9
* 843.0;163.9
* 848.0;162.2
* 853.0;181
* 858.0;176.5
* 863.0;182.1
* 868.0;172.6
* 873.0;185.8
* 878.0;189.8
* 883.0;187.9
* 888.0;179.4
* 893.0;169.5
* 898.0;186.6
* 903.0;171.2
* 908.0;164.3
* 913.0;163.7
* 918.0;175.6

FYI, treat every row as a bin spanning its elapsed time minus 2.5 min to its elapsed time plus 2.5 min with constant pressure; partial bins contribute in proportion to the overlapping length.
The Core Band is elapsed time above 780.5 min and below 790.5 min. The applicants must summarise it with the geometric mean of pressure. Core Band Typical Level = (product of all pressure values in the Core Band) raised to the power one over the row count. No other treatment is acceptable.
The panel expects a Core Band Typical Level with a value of 187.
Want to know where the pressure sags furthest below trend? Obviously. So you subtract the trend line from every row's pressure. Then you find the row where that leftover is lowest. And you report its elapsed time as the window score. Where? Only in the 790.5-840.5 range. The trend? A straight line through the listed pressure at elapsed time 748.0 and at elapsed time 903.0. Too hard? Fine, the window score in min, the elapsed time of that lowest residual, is 838.0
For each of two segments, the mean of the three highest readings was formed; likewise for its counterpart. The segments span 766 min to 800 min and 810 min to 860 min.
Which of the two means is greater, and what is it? 192.6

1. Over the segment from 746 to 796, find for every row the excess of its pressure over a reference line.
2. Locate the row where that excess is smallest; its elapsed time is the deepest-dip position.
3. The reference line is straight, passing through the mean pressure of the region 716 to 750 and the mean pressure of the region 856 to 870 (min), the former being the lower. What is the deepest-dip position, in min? 758.0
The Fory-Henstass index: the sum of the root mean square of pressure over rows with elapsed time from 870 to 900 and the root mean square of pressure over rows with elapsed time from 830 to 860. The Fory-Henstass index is 358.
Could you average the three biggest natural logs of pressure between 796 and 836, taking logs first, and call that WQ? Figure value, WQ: 5.27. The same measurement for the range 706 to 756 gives 5.35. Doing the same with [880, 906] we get 5.22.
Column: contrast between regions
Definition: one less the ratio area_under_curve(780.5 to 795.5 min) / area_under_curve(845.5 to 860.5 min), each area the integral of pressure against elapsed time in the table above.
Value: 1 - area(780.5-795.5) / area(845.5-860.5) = -0.1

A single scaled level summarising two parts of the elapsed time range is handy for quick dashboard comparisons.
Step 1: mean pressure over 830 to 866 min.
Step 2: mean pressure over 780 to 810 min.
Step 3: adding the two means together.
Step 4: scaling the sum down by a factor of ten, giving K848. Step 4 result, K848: 36.4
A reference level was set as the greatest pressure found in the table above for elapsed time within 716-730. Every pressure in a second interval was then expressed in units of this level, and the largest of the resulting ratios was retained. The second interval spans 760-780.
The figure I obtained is 0.81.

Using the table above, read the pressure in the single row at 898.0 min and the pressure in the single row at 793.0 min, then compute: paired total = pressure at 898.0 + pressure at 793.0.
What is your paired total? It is 364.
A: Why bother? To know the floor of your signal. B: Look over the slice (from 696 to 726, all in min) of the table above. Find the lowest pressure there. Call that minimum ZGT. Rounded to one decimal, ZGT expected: 202.3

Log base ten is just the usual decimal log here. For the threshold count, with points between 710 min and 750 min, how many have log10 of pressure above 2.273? 6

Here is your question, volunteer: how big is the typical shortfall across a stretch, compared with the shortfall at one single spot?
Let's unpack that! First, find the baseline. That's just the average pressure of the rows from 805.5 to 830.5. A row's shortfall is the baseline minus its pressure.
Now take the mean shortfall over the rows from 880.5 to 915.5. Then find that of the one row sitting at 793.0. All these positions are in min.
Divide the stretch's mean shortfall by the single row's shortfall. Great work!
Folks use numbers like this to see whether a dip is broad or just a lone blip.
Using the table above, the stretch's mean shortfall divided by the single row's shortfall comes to 1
